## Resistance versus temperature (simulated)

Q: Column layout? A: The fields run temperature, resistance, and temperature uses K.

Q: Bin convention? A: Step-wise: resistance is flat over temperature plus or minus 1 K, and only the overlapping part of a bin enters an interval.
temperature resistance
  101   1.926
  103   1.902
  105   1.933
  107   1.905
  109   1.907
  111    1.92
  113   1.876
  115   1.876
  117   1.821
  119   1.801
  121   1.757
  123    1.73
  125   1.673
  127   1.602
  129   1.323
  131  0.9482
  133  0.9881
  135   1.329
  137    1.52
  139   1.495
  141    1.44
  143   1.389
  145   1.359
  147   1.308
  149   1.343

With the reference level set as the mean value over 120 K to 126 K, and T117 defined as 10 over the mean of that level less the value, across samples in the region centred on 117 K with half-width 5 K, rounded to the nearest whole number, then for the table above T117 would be -94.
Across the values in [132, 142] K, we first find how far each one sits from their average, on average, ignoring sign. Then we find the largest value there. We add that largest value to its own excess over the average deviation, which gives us 2.9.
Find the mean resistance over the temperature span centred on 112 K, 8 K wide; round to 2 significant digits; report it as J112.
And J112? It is 1.9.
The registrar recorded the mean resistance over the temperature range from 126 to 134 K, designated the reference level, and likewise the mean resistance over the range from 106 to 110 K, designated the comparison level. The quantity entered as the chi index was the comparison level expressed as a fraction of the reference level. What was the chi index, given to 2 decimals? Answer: 1.57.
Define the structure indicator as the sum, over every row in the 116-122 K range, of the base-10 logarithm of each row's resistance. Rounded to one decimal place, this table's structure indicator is 0.8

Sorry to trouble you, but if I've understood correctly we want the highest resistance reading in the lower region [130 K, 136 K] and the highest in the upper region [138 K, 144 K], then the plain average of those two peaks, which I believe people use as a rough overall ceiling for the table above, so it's 1.41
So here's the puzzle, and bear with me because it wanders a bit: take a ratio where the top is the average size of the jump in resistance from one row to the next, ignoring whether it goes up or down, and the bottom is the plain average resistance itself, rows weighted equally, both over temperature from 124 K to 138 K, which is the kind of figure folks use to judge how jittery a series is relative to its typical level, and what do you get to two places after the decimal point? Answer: 0.16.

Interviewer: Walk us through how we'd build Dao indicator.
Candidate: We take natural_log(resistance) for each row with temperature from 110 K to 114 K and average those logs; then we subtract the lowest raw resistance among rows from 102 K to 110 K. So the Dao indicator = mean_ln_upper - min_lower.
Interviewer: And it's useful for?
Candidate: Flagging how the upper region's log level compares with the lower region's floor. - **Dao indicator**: -1.3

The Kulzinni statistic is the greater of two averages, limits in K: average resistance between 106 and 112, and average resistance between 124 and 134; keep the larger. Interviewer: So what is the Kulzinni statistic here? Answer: 1.91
